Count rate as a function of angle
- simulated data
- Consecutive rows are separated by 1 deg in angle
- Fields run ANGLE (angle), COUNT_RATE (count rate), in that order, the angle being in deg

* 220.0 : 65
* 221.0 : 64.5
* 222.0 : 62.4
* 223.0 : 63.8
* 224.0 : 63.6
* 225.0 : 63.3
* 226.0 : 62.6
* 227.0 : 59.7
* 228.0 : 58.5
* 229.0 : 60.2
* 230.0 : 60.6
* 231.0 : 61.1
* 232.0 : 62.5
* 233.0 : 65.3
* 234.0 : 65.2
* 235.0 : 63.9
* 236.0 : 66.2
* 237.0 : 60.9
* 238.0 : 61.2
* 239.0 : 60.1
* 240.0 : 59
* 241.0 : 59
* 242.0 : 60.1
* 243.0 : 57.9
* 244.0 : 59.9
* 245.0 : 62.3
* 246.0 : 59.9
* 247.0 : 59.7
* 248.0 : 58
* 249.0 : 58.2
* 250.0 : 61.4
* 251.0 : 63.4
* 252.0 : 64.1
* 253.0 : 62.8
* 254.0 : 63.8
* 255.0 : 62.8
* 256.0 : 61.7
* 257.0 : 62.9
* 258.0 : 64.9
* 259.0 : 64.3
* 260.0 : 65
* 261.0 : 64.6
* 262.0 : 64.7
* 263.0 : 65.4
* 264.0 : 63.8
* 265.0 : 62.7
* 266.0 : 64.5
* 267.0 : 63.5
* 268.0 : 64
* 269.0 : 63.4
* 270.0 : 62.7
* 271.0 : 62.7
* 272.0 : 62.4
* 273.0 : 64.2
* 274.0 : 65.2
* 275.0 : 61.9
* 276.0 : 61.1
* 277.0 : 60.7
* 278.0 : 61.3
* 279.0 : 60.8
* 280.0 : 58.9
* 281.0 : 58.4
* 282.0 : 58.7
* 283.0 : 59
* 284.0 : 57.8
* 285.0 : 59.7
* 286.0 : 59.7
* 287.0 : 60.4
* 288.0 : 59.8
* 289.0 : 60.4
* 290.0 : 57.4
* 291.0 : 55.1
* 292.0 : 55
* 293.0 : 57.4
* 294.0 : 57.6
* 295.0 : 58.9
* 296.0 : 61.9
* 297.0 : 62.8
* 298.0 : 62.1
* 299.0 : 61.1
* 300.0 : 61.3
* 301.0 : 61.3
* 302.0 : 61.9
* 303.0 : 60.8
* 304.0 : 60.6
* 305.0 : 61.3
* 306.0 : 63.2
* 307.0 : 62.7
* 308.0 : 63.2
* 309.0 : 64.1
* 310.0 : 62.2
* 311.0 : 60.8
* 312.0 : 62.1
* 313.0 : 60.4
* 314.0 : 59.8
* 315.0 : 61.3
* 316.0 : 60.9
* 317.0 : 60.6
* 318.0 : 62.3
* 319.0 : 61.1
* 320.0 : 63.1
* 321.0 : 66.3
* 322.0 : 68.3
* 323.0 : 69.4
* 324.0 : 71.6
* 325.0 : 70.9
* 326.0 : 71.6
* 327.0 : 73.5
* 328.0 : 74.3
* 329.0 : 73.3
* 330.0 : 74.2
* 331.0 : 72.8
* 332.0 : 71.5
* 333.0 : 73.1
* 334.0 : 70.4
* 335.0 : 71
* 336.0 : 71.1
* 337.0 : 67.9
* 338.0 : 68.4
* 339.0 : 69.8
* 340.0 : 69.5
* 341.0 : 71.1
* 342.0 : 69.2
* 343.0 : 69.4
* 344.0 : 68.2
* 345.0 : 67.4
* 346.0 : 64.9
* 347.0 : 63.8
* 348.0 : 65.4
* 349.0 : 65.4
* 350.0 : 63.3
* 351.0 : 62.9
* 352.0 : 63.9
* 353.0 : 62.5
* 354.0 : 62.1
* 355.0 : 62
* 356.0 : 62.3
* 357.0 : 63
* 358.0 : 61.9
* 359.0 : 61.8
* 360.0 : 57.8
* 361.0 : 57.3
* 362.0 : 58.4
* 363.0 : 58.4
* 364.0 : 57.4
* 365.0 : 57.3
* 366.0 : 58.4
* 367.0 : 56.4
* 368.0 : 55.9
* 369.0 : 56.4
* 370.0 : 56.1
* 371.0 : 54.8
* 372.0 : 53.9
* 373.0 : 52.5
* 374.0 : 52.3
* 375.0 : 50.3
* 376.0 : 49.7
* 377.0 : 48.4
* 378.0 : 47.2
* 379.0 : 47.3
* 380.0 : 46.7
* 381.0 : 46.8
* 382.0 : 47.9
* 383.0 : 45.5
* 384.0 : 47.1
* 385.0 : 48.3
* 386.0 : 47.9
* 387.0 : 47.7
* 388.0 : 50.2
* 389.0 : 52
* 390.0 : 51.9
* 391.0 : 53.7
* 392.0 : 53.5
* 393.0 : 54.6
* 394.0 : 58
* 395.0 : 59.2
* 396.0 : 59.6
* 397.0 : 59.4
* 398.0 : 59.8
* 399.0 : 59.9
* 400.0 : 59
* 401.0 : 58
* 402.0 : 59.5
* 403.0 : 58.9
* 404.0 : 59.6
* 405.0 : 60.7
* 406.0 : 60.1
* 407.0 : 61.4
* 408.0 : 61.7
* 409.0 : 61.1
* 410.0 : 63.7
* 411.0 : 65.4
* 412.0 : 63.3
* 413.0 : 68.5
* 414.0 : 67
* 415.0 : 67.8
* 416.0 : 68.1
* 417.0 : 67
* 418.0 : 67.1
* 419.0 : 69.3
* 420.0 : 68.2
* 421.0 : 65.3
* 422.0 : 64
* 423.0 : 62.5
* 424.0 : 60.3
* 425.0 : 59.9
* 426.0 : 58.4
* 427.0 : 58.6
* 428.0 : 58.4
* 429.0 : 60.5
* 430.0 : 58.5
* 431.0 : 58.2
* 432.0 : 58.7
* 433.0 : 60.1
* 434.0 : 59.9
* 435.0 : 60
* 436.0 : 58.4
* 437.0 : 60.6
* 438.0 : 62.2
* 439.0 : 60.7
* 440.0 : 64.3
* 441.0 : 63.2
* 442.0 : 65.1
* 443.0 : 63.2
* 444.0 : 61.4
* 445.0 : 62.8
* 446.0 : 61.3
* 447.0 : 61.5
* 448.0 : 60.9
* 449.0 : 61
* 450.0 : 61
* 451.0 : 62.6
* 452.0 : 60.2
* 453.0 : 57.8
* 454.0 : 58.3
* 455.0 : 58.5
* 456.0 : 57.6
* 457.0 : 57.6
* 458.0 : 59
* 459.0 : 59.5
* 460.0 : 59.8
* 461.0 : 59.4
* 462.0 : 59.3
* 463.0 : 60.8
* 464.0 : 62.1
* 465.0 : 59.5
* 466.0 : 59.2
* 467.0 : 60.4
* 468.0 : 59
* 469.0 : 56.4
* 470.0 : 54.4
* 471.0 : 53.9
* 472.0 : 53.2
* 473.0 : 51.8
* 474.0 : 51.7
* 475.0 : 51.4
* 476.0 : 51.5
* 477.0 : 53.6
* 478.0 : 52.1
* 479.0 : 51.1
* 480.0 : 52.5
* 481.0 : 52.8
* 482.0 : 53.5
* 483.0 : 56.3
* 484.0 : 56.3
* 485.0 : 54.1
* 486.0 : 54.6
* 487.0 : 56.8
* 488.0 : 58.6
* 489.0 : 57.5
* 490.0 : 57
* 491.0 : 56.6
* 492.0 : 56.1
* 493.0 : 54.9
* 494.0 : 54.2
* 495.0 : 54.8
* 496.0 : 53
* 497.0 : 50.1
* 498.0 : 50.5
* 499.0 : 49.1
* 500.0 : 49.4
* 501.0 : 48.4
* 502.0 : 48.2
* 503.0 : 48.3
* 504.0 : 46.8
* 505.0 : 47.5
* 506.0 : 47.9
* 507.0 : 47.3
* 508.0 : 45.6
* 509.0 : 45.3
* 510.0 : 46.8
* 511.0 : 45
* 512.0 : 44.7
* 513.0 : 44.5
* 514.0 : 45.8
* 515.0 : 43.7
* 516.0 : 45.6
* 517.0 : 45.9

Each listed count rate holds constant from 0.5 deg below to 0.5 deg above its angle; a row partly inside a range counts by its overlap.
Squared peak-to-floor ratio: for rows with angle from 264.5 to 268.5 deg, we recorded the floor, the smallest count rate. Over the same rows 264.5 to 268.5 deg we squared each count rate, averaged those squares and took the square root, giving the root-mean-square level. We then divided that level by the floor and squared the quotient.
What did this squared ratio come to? 1.03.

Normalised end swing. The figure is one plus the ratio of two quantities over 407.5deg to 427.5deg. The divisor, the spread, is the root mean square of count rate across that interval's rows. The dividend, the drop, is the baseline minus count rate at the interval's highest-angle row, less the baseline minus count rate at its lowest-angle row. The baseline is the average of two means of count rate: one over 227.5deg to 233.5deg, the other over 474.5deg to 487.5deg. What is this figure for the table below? 1.05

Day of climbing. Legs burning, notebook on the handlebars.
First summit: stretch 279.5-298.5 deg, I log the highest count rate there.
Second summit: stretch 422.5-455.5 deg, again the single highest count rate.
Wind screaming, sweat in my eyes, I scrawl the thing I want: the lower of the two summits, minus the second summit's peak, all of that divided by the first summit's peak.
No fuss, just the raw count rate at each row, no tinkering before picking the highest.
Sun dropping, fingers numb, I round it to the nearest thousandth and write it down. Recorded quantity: -0.037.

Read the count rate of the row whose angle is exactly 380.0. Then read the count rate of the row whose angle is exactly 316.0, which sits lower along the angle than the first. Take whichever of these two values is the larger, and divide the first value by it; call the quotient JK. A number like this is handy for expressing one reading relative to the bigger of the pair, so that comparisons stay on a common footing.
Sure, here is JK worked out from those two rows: 0.77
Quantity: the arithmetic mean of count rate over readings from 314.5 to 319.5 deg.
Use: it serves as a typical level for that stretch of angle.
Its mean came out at 61.2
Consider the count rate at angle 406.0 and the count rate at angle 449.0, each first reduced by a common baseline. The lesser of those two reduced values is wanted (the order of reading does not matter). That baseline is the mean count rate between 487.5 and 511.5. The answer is 9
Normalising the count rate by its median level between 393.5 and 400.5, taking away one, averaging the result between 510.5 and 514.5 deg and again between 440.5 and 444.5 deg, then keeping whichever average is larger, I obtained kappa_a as 0.06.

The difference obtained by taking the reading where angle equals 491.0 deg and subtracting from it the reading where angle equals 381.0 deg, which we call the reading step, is 10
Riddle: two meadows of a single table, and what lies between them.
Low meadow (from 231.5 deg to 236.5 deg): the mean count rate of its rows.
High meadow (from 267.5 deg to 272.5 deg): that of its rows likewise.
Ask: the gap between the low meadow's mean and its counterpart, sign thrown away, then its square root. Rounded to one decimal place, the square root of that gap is 1.3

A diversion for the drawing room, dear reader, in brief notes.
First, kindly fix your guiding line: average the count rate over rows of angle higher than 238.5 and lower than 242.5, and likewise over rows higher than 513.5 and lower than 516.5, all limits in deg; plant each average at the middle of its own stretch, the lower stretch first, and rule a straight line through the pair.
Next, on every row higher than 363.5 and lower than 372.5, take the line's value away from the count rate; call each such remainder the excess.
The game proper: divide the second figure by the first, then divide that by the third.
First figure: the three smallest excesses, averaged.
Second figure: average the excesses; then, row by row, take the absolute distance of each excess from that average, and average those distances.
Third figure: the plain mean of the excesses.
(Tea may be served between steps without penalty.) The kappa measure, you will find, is 0.12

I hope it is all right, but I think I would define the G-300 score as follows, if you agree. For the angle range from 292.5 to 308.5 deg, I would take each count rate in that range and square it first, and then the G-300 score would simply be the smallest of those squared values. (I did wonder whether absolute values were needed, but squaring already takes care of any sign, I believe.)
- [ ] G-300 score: 3295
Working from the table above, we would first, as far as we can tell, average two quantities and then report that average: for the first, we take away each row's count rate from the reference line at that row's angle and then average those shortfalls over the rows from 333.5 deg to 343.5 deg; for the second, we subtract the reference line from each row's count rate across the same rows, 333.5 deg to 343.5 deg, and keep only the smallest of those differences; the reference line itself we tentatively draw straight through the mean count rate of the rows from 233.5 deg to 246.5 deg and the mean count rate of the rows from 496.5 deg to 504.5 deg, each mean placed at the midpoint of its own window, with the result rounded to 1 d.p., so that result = -1.0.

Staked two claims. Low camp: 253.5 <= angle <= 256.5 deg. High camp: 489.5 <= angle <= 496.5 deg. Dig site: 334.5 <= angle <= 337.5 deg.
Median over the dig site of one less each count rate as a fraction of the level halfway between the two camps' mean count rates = -0.20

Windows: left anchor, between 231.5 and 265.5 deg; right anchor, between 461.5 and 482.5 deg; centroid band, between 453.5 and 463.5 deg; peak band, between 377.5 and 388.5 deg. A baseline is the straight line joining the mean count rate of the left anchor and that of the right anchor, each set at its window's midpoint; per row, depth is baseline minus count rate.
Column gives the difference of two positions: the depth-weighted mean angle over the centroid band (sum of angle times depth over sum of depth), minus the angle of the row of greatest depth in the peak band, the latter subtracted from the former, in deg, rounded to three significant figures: 76.2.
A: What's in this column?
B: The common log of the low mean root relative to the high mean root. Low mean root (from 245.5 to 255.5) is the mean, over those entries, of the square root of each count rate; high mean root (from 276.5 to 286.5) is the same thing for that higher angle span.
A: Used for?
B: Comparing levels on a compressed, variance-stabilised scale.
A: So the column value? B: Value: 0.007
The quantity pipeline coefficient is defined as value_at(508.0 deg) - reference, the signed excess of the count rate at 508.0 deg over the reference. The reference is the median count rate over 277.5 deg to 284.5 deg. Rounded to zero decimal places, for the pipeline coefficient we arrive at -13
